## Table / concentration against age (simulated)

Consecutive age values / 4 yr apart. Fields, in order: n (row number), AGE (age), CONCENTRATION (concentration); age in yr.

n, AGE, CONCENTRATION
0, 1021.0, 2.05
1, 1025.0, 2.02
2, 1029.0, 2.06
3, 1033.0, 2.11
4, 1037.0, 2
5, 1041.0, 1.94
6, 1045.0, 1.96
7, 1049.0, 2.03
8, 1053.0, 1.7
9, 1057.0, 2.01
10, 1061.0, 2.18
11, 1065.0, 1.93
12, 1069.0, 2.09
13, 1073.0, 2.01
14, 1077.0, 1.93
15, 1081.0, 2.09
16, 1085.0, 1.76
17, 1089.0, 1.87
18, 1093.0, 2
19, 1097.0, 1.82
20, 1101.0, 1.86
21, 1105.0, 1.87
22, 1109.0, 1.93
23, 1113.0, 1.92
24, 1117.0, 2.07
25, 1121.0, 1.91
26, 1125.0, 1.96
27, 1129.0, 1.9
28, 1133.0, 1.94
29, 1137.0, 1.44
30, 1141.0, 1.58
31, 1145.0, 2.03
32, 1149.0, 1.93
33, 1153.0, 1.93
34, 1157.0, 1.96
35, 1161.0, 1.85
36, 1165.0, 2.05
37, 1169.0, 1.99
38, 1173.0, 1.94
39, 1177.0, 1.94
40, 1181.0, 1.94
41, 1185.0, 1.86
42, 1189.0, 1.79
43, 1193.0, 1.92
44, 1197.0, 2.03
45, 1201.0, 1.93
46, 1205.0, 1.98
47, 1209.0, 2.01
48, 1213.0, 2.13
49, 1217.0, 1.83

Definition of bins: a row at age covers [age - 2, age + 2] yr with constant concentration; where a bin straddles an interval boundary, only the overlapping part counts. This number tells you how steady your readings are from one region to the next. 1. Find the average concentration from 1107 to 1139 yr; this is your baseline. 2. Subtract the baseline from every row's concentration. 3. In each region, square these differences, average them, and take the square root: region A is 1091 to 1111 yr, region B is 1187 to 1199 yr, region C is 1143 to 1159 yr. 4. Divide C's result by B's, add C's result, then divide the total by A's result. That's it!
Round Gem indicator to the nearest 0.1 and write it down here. 14.9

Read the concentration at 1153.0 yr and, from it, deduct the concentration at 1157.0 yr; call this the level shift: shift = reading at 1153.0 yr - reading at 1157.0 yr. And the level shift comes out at -0.03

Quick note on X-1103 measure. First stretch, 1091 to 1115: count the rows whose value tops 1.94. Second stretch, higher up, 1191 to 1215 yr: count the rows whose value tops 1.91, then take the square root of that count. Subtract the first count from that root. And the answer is 1.4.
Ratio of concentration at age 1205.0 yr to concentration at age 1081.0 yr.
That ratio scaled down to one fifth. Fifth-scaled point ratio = 0.189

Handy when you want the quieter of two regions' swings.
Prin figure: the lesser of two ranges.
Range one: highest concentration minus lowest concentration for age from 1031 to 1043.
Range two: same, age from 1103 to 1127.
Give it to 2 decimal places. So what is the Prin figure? 0.17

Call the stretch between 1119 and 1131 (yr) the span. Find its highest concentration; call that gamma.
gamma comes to 1.96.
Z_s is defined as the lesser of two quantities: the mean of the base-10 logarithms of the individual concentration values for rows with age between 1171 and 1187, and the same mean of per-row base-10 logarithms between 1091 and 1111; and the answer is 0.278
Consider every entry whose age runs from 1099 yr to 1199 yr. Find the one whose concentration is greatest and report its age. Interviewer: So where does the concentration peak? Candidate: 1117.0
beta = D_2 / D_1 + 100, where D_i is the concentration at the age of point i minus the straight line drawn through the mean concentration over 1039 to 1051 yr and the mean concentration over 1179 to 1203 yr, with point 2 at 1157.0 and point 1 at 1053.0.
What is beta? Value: 100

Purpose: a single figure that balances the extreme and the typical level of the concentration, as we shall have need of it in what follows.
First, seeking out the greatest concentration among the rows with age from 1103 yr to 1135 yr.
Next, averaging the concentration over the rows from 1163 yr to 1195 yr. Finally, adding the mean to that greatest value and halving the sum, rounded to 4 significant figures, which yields 1.999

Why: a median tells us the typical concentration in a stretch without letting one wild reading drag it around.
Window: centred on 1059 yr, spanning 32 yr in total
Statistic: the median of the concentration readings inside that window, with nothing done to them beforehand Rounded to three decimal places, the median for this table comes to 2.010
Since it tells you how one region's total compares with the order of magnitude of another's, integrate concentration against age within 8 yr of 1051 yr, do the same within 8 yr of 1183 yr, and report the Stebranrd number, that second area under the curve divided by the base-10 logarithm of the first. 20.2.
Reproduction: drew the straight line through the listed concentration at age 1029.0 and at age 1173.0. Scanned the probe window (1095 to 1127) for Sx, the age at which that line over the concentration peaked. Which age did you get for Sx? 1097.0 yr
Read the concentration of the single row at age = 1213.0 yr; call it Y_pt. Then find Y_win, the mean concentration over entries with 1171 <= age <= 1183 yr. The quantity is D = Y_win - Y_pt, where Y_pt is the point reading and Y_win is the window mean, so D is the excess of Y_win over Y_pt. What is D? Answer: -0.19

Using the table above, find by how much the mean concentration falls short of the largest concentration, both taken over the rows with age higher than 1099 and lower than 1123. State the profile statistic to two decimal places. 0.14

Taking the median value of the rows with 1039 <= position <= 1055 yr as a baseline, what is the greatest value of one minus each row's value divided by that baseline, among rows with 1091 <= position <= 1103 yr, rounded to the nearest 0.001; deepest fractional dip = 0.067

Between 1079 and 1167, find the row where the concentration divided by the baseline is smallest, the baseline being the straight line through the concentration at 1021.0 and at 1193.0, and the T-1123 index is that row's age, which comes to 1137.0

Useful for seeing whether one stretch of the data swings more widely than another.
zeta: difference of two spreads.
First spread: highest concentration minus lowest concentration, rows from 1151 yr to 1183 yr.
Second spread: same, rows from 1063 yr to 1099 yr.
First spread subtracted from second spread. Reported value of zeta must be 0.1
